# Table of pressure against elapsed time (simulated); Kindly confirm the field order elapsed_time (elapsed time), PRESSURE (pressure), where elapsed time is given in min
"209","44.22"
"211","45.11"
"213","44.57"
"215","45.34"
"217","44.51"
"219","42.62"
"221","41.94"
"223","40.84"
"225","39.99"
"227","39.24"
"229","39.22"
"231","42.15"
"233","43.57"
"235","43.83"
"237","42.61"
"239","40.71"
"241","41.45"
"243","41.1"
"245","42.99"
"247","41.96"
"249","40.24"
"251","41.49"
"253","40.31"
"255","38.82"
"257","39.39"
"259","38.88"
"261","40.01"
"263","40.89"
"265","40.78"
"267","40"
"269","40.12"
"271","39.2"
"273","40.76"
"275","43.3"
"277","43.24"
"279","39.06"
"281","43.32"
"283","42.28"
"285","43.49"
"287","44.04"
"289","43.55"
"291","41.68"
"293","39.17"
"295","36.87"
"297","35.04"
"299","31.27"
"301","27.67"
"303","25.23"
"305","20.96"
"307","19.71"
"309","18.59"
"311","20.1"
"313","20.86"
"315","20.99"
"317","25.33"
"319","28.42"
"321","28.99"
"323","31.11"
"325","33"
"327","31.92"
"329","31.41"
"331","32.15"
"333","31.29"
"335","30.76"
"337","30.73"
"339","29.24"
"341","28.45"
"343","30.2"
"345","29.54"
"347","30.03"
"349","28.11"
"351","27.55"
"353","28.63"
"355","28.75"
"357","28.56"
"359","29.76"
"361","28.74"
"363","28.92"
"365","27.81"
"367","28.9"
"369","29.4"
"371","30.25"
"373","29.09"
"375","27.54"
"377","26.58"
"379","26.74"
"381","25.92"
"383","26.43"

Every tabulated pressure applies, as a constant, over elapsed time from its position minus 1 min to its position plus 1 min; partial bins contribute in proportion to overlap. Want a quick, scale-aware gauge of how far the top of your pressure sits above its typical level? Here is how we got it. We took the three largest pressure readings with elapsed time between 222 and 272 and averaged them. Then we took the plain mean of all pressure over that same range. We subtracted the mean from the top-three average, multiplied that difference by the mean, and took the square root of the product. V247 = 10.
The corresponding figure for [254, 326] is 18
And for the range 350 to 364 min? 4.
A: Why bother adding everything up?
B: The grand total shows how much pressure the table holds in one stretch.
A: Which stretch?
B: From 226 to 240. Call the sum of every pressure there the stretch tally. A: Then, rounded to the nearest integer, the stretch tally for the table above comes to 291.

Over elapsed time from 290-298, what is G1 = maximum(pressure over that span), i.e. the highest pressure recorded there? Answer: 41.68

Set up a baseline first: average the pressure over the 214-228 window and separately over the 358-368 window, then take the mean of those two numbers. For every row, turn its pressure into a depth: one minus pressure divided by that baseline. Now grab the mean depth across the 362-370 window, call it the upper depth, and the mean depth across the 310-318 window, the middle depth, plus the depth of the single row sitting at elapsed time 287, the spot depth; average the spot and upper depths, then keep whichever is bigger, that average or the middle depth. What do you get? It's 0.38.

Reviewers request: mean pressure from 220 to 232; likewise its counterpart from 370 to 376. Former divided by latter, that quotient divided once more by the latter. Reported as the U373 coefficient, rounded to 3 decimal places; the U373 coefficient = 0.048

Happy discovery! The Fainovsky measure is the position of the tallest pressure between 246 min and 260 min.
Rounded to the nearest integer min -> 247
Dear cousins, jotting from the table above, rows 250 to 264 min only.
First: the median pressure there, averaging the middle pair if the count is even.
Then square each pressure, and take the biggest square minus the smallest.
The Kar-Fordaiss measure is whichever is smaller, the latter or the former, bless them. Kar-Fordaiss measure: 40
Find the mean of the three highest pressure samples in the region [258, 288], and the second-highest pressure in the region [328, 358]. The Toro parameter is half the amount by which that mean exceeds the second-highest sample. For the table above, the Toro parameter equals 6.1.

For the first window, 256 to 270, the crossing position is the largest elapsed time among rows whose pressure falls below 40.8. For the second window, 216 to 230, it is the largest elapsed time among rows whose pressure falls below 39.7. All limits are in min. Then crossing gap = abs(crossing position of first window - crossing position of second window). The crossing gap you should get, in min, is 40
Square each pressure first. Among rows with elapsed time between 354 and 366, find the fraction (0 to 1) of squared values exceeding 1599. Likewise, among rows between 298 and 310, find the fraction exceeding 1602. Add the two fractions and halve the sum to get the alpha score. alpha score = 0.00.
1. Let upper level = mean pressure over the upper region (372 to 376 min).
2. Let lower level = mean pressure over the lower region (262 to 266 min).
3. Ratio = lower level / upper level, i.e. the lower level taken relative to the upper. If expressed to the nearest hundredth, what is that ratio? 1.44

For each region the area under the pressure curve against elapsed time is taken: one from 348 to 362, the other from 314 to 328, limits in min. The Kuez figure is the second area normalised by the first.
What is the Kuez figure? 1.0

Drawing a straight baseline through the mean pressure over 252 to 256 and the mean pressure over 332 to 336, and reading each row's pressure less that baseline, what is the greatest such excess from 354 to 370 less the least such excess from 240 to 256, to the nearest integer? 3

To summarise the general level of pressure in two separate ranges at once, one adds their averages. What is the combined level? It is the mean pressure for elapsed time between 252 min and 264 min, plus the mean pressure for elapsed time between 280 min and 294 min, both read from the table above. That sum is 82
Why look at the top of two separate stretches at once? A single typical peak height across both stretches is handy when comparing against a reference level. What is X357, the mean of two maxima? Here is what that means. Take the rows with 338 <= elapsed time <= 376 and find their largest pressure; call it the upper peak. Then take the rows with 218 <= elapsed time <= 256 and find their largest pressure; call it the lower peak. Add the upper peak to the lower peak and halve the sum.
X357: 37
